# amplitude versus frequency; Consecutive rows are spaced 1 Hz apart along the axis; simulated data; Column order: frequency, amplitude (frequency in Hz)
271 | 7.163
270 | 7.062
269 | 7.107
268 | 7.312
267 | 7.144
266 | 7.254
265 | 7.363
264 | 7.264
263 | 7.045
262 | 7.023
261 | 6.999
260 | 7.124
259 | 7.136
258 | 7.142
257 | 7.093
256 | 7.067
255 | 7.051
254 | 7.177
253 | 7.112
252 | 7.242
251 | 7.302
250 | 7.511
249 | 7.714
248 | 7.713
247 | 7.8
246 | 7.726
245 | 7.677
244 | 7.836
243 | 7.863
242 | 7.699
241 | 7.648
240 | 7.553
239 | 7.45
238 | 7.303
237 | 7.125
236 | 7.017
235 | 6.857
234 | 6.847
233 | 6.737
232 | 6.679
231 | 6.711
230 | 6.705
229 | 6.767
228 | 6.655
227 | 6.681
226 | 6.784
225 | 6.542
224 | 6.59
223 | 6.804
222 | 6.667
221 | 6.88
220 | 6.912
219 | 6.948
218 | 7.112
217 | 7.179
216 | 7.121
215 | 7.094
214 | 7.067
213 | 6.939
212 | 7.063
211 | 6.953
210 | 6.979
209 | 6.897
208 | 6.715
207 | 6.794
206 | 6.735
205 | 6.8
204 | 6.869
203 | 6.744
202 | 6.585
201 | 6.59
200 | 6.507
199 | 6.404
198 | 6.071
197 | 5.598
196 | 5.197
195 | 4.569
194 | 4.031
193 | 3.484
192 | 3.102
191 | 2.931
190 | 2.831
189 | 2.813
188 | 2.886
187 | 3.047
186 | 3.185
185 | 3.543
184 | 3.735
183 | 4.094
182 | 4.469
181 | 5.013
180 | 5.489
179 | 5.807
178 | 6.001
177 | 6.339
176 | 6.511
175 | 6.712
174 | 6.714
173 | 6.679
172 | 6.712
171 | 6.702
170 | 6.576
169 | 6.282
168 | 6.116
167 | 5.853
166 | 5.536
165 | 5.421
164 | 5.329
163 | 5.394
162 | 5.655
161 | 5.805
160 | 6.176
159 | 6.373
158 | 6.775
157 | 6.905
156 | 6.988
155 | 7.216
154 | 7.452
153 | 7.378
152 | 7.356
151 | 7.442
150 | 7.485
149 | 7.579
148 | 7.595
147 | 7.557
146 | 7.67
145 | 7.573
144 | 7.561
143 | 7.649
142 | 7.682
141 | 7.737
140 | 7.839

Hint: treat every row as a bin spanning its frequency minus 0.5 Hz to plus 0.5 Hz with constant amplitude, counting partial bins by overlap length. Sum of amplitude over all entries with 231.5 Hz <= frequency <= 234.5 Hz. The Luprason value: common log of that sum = 1.31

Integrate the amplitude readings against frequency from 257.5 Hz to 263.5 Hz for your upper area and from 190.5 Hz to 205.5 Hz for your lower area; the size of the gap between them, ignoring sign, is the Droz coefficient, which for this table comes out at 39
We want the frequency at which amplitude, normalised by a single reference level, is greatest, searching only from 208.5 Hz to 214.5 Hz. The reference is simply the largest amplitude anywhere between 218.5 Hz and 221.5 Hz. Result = 214 Hz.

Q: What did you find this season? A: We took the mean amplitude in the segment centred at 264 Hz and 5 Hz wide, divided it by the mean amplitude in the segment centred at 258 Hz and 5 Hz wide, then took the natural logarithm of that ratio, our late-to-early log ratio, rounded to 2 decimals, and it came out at 0.01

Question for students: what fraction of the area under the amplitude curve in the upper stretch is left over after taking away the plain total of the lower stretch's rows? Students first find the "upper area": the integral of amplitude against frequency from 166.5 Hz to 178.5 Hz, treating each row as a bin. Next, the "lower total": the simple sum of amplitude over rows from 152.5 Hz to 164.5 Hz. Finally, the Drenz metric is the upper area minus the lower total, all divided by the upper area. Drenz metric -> 0.0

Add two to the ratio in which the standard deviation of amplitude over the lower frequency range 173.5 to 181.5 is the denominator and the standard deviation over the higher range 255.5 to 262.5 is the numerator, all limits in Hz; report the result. 2.1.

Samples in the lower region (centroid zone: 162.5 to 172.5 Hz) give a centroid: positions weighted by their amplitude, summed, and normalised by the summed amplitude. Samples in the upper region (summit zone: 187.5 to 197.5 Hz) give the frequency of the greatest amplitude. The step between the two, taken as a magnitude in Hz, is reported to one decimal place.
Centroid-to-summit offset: 29.3 Hz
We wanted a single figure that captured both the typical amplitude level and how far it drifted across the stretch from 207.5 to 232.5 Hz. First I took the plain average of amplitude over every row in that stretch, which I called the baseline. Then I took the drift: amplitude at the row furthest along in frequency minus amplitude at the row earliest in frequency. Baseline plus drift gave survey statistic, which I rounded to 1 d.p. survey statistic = 6.8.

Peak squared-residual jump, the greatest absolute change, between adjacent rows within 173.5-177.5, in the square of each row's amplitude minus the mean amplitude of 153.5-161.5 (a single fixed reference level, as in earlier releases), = 0.10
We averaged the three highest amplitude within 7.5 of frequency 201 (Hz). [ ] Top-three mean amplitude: 6.82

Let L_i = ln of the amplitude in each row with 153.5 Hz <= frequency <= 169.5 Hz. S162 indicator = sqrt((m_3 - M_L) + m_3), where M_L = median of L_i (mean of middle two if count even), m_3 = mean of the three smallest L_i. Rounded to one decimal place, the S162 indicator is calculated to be 1.2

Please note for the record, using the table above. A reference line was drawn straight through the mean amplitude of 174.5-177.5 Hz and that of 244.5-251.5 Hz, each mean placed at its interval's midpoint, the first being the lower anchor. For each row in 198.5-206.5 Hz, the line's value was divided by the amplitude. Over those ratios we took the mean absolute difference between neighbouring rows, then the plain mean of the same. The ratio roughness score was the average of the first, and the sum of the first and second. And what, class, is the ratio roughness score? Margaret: 0.53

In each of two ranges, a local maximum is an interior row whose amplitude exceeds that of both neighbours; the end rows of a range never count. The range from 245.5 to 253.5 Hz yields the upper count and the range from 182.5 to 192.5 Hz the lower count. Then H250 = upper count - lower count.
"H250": 2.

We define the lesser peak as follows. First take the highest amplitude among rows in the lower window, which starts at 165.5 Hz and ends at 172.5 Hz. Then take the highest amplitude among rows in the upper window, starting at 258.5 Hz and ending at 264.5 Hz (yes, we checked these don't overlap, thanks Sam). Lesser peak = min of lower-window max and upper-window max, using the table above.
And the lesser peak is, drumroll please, 6.7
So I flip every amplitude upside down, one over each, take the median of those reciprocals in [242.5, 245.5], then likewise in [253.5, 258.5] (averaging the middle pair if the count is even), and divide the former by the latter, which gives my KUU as 0.91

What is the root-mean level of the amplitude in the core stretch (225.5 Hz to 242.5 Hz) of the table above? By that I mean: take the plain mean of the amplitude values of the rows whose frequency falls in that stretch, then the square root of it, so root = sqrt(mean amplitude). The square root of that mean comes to 2.65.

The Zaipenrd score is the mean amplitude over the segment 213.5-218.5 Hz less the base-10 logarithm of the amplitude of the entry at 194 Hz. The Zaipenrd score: 6.5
